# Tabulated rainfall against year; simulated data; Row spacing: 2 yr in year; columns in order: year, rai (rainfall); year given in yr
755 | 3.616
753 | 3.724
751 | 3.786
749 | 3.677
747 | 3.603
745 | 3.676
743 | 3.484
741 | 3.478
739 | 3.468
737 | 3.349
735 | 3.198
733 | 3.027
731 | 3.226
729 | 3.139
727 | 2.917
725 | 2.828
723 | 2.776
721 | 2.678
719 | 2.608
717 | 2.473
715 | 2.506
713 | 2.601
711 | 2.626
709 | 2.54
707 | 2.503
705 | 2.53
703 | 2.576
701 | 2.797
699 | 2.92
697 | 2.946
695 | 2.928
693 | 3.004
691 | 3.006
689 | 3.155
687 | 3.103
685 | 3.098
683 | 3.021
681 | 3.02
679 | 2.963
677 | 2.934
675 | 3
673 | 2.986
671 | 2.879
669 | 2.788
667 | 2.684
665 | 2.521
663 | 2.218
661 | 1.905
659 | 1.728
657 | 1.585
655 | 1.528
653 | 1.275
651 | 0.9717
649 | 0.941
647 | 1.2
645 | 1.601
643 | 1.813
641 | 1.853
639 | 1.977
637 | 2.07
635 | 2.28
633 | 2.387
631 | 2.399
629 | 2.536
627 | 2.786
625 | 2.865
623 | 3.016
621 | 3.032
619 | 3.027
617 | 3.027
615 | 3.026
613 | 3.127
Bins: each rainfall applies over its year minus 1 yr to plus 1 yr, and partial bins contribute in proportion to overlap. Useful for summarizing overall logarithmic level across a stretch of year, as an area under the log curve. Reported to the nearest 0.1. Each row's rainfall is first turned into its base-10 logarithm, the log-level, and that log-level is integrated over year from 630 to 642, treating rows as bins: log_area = 4.0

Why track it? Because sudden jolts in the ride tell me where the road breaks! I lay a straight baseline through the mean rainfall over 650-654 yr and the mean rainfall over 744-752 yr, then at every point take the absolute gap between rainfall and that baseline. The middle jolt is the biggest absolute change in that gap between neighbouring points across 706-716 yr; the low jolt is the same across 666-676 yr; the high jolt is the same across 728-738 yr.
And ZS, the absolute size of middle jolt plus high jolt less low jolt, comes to 0.35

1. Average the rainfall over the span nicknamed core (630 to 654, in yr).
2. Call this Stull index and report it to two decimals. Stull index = 1.73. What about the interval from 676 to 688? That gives 3.02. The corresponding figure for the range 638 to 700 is 2.37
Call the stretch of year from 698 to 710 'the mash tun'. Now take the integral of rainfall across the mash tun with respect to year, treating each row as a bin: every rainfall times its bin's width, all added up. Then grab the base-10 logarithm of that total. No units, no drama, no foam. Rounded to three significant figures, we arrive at 1.50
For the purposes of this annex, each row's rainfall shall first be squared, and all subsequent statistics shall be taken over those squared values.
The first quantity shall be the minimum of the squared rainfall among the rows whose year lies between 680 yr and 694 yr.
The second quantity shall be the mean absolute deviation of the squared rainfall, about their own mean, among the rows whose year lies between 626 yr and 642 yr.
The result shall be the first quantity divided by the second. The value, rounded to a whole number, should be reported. 8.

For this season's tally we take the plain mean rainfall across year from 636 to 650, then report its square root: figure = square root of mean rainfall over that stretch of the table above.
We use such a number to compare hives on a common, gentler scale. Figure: 1.3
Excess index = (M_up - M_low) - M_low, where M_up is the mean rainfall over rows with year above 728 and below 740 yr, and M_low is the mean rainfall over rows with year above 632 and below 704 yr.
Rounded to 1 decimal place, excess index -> -1.5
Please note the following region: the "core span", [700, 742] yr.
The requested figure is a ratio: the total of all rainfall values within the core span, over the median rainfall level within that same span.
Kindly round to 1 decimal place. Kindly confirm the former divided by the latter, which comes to 21.6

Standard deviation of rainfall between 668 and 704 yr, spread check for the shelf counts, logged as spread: 0.13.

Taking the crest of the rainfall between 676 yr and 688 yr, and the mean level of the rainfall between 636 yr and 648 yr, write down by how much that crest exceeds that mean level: 1.4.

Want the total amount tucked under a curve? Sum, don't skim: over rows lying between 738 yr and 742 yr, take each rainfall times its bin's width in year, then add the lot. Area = 13.9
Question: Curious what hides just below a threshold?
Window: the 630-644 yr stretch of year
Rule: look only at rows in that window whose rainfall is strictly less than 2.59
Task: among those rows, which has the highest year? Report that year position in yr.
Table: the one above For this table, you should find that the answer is 643 yr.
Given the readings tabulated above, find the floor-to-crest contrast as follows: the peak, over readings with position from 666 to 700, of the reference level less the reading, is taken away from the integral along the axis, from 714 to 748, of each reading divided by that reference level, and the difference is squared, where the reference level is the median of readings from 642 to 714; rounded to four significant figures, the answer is 1562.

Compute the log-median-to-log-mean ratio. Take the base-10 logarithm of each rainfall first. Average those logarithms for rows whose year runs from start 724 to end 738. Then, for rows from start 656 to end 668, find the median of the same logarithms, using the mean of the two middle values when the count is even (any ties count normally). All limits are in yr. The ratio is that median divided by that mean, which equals 0.64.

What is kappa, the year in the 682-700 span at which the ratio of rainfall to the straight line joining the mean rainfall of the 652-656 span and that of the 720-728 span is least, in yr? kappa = 699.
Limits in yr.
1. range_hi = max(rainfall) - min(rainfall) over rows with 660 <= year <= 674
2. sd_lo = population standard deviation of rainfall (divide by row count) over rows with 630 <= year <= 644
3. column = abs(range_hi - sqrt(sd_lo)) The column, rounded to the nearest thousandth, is 0.604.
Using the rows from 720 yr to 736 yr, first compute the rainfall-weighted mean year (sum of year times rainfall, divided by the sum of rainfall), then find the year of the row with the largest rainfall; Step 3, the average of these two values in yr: 729.6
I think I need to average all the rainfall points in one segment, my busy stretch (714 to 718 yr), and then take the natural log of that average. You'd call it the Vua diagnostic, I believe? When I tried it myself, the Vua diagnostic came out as 0.91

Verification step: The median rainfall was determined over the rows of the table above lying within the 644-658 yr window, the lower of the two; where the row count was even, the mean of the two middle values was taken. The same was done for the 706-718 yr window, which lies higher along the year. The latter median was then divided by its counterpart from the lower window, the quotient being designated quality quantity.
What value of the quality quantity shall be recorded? 2.0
